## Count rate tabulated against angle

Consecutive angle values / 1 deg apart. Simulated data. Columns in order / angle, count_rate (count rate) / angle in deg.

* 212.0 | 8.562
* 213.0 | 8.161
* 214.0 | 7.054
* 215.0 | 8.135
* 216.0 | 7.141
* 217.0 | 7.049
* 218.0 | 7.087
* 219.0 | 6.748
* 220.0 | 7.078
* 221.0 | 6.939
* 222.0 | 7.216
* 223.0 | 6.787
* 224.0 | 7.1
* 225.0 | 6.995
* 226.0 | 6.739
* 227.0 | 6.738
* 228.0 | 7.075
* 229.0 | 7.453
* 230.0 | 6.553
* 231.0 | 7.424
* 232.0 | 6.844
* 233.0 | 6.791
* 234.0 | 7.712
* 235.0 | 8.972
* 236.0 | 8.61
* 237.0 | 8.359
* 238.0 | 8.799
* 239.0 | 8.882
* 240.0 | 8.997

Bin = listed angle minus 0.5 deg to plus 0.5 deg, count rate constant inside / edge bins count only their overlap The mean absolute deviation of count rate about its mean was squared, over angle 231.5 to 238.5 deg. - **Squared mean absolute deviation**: 0.59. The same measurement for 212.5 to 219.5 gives 0.21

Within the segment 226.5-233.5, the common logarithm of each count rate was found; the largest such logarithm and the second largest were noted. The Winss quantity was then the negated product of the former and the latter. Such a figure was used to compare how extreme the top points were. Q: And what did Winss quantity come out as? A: -0.759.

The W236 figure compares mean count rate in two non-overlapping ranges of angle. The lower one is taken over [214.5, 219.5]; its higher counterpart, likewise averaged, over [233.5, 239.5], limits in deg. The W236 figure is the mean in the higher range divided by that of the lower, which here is 1.18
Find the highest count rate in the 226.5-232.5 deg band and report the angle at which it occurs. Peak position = 229.0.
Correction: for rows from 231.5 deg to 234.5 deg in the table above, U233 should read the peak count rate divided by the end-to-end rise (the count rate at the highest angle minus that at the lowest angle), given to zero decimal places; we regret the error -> 9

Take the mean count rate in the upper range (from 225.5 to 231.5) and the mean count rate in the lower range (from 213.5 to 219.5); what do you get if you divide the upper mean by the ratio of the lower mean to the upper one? 6.8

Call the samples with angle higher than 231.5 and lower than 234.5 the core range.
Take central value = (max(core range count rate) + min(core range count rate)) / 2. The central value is 7.25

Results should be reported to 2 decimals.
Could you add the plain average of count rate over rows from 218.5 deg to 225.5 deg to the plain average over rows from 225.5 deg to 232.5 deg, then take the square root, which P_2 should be 3.74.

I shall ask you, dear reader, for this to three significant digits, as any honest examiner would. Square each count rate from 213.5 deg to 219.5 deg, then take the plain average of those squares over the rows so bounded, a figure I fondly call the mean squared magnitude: 52.1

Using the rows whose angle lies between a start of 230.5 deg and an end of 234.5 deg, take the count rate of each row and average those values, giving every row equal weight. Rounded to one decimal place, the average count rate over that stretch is 7.2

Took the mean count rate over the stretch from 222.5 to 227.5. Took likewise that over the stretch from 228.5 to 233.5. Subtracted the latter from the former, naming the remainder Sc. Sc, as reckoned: -0.1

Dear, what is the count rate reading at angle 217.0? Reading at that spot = 7.049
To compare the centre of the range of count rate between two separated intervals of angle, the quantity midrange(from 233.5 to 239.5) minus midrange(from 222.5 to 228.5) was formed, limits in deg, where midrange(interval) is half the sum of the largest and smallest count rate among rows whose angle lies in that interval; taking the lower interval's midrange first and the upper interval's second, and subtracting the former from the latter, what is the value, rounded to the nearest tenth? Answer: 1.4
